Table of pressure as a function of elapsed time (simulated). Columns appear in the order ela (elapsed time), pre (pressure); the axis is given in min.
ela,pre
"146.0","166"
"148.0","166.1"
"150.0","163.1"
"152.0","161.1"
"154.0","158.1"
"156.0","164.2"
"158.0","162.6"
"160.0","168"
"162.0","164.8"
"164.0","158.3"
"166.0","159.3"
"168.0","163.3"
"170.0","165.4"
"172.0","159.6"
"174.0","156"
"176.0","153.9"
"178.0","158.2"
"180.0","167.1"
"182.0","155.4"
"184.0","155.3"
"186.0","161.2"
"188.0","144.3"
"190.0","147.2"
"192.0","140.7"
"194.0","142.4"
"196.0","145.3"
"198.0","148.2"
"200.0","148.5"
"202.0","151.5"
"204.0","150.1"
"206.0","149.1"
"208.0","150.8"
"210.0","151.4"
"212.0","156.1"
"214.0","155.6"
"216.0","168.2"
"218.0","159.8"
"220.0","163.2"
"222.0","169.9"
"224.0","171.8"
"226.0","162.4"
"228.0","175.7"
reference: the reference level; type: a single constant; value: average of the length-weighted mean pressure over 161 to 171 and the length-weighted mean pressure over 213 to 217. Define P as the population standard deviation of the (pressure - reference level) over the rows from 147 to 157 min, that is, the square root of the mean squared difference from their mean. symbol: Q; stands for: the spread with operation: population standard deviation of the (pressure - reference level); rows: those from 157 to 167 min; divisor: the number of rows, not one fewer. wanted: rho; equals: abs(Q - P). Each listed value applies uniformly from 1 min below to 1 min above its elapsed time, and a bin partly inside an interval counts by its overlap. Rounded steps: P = 2.7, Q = 3.6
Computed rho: 0.8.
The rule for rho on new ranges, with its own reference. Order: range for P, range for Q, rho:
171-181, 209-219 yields 1.1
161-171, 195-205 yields 0.8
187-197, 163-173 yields 0.4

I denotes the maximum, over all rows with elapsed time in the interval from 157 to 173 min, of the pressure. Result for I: 168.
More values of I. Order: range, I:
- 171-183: 167.1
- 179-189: 167.1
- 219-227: 171.8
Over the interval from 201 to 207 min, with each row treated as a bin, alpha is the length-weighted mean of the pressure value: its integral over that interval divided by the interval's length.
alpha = 150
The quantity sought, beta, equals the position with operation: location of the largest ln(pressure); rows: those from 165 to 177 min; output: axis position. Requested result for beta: 170.0 min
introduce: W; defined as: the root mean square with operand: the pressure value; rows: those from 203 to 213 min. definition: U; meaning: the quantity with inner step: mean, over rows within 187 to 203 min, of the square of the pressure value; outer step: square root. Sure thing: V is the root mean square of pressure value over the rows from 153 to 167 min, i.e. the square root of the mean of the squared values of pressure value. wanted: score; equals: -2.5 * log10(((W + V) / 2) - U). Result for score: -2.6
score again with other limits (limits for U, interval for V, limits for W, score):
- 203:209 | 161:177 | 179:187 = -2.5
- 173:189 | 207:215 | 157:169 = -0.5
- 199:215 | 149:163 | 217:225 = -2.8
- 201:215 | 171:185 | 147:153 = -2.3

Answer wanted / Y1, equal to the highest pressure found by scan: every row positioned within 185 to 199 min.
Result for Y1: 161.2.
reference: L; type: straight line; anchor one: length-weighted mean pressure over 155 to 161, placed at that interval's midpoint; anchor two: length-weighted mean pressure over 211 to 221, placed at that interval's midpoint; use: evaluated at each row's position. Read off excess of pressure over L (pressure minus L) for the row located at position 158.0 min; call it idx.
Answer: -2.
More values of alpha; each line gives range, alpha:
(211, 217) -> 160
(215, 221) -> 164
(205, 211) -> 150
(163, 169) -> 160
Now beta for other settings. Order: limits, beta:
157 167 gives 160.0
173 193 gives 180.0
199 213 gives 212.0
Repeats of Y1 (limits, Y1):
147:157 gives 166.1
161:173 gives 165.4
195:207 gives 151.5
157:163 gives 168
